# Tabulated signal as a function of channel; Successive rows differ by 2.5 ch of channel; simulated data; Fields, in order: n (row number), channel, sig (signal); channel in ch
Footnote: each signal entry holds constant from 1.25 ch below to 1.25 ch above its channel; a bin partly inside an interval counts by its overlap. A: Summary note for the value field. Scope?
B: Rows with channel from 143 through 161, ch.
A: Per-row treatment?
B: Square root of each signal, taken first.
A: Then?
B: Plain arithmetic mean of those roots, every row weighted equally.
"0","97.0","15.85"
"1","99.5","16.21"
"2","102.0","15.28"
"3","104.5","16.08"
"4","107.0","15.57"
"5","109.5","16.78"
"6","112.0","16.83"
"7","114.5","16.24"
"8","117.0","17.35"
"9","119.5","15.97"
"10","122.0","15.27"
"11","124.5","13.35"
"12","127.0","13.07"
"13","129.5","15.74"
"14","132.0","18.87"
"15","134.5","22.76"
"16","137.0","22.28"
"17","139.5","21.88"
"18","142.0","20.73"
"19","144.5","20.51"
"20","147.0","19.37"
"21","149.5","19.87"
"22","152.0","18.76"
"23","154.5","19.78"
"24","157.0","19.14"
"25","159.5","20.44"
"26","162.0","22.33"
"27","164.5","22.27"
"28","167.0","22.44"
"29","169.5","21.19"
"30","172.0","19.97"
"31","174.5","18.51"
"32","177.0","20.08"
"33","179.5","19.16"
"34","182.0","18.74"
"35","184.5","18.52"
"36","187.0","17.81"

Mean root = 4.44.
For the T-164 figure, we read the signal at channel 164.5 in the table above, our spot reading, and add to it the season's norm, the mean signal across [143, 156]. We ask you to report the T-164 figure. 42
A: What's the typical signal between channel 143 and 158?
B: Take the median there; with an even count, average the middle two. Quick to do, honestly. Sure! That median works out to 19.6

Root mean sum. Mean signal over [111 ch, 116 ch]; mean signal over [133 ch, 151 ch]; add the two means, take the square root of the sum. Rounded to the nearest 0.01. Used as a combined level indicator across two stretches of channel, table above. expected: 6.13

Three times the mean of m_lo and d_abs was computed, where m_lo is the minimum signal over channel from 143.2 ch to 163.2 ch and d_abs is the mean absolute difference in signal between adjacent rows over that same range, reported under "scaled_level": 29.8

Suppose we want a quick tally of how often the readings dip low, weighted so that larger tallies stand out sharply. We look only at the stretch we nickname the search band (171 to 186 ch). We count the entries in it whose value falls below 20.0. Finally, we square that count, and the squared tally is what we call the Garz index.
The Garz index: 25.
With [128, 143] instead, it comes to 4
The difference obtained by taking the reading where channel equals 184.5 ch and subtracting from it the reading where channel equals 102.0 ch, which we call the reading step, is 3.2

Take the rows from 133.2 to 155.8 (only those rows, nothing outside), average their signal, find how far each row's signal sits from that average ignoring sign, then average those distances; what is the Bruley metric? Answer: 1.1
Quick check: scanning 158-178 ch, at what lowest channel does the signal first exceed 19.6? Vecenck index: 159.5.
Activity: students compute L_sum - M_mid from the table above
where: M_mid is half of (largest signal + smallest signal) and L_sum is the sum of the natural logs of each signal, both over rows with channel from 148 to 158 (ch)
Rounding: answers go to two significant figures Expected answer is -7.5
